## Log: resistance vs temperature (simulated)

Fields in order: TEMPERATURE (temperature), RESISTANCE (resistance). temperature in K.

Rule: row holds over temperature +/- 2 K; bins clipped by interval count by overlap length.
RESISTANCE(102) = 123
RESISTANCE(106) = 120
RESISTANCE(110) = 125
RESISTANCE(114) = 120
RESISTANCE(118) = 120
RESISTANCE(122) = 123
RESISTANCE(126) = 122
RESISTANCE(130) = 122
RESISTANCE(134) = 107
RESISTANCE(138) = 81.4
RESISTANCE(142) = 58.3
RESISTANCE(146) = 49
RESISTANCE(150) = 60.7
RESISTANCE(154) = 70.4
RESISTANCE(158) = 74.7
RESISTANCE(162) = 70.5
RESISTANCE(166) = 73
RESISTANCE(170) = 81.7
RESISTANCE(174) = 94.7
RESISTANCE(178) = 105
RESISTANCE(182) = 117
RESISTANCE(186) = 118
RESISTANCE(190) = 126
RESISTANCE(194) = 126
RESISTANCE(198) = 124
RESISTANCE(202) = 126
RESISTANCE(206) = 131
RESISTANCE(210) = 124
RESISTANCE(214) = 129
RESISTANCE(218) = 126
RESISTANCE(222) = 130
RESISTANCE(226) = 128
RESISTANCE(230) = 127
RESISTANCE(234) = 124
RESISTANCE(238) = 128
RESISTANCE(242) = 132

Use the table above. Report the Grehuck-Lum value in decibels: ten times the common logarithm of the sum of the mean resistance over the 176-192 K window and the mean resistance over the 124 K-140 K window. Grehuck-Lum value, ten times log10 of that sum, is 23.5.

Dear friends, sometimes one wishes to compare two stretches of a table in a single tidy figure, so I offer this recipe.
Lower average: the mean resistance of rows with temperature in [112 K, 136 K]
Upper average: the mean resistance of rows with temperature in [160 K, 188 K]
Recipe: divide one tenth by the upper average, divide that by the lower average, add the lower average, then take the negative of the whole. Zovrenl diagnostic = -119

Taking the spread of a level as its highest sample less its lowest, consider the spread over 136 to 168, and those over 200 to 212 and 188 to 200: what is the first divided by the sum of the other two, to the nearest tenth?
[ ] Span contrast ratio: 3.6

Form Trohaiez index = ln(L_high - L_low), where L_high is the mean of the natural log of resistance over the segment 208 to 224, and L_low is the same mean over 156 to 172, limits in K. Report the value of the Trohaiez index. -0.63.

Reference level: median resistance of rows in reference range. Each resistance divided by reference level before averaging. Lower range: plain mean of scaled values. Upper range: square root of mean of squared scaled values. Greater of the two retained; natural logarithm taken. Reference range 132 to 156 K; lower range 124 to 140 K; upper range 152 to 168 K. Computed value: 0.50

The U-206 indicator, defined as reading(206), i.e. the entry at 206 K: 131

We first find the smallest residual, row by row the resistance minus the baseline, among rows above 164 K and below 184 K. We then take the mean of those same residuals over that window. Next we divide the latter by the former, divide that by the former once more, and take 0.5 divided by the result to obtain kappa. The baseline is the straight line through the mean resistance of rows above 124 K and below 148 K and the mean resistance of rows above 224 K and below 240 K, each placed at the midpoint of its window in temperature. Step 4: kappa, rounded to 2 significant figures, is -40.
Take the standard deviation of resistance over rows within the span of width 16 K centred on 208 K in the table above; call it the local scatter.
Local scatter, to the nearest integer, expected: 3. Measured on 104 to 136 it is 5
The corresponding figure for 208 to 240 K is 2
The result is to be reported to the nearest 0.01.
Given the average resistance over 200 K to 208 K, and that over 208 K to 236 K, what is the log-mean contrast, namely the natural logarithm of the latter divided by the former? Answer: -0.01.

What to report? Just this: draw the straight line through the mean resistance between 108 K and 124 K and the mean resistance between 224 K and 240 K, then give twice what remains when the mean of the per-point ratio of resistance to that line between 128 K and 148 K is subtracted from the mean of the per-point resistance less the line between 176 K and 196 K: -14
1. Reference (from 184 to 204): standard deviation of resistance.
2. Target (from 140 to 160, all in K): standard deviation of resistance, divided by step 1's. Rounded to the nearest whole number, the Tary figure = 3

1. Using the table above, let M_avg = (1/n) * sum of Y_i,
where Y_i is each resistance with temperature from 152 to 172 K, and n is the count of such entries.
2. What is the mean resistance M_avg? 74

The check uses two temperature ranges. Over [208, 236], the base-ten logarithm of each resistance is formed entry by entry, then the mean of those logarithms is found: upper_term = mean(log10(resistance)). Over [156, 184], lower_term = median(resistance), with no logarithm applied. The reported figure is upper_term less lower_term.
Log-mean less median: -79.6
